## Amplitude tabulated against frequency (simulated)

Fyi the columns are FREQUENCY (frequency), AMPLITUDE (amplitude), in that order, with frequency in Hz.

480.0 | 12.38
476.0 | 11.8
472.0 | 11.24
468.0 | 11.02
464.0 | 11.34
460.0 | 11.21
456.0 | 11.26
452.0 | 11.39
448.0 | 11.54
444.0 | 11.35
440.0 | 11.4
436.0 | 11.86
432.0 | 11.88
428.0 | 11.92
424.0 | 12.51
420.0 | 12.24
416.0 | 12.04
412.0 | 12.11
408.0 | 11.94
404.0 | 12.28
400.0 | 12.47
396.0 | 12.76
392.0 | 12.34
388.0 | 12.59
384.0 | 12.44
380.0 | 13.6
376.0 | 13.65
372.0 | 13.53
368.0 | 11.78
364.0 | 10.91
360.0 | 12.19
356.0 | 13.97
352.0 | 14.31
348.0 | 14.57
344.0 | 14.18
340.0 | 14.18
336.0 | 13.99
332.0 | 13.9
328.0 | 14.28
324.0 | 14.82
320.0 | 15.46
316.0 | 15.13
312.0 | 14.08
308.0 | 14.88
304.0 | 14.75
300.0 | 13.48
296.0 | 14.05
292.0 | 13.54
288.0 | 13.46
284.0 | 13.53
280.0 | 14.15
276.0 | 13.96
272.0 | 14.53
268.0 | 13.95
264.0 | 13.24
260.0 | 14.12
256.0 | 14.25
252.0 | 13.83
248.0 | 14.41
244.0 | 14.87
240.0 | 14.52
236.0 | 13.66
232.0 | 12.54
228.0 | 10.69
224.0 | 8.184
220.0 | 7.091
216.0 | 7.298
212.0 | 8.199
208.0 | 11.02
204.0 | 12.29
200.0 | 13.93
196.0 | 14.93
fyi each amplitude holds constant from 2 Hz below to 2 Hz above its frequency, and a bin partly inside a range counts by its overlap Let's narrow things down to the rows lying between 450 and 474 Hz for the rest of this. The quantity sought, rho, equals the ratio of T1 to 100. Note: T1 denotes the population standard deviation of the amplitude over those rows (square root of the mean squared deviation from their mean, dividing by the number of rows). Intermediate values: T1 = 0.1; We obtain 0.001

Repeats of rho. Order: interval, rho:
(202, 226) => 0.019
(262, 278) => 0.005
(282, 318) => 0.006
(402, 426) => 0.002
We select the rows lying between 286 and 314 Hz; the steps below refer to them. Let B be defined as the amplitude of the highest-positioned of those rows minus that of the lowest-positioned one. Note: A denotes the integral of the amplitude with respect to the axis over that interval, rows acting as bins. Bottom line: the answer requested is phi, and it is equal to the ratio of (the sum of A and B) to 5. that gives 79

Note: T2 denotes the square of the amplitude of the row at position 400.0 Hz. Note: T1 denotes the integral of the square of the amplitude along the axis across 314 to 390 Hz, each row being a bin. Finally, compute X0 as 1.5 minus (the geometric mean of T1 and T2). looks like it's -1488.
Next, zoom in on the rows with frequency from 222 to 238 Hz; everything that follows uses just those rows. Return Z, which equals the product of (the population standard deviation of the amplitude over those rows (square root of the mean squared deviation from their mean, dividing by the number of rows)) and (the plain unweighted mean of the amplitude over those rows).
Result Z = 23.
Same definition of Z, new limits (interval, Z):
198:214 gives 24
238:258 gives 5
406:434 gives 2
